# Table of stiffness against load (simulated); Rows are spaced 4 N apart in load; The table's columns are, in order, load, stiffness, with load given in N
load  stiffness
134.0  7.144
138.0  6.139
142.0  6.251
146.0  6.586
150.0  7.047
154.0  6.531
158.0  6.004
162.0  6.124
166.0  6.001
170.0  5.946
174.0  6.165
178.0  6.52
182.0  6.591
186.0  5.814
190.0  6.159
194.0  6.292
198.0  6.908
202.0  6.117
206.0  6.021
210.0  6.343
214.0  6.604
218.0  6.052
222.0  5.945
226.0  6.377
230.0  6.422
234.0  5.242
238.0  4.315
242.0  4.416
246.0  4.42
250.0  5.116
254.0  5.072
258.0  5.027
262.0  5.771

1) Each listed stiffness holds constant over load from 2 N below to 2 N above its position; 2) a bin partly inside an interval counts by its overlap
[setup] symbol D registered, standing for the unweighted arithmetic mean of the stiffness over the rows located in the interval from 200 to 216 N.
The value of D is 6.3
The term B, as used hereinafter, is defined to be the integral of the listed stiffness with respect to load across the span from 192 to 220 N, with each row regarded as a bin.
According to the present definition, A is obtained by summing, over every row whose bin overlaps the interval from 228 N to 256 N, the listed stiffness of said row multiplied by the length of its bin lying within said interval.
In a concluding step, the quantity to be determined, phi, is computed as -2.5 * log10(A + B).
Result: -6.25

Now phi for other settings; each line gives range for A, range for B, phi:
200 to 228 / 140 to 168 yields -6.37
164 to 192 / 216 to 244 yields -6.29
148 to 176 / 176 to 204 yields -6.37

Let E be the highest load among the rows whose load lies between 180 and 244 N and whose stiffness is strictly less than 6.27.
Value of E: 242.0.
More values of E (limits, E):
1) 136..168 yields 166.0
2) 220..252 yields 250.0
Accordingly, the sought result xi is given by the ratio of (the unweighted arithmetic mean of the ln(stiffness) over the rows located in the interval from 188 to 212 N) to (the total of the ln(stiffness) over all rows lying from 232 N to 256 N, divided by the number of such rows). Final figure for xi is 1.182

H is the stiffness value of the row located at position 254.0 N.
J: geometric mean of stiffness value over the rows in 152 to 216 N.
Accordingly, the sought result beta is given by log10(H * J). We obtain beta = 1.50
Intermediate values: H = 5.072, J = 6.252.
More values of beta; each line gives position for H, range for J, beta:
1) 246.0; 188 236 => 1.44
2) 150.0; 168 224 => 1.64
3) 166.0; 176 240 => 1.56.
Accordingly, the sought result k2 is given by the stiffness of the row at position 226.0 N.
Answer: 6.377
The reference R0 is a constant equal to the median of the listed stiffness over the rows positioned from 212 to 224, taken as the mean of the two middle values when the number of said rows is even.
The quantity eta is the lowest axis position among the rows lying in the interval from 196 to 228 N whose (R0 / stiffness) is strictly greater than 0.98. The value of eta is 202.0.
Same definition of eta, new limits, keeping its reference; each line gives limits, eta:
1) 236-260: 238.0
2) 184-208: 186.0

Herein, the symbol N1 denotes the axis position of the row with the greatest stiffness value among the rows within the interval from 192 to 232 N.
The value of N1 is 198.0 N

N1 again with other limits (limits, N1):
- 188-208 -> 198.0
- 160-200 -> 198.0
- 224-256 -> 230.0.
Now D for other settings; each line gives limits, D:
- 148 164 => 6.4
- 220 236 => 6.0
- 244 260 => 4.9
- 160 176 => 6.1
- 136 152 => 6.5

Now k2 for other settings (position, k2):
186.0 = 5.814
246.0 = 4.42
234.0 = 5.242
